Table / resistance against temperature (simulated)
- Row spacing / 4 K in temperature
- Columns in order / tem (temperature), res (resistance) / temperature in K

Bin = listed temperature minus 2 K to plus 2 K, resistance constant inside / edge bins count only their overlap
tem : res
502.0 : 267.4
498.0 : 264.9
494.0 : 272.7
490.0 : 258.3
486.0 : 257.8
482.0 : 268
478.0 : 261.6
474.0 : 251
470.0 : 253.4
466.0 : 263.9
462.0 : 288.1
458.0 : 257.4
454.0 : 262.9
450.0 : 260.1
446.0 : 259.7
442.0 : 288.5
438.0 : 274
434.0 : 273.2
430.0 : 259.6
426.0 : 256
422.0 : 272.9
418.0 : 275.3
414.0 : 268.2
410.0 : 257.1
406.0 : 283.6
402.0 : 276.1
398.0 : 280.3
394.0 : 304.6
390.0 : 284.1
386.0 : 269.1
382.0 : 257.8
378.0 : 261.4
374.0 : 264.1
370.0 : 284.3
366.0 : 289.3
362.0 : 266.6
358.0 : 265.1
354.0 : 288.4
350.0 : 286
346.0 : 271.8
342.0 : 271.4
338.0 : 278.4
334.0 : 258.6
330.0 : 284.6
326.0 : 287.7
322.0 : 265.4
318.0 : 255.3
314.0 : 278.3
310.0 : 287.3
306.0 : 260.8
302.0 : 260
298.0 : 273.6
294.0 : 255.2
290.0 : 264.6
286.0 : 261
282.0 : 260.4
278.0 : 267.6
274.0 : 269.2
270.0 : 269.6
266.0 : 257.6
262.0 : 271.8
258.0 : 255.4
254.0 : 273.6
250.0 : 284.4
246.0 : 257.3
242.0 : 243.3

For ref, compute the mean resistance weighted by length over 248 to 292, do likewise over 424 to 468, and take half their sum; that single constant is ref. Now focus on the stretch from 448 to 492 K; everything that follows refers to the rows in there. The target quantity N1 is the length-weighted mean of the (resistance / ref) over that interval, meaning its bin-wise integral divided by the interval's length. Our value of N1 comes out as 0.98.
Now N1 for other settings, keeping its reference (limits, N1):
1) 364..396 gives 1.04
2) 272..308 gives 0.99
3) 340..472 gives 1.02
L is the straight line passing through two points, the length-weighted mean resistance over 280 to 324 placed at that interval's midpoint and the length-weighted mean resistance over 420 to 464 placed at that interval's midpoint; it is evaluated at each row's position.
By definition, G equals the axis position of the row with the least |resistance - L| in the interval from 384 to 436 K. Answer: 414.0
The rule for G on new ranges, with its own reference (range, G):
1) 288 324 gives 322.0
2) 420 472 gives 422.0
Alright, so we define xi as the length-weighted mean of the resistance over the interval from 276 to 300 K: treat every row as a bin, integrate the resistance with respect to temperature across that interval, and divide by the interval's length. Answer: 264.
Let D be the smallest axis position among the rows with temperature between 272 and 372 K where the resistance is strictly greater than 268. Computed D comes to 274.0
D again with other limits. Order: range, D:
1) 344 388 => 346.0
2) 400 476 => 402.0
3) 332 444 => 338.0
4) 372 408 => 386.0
